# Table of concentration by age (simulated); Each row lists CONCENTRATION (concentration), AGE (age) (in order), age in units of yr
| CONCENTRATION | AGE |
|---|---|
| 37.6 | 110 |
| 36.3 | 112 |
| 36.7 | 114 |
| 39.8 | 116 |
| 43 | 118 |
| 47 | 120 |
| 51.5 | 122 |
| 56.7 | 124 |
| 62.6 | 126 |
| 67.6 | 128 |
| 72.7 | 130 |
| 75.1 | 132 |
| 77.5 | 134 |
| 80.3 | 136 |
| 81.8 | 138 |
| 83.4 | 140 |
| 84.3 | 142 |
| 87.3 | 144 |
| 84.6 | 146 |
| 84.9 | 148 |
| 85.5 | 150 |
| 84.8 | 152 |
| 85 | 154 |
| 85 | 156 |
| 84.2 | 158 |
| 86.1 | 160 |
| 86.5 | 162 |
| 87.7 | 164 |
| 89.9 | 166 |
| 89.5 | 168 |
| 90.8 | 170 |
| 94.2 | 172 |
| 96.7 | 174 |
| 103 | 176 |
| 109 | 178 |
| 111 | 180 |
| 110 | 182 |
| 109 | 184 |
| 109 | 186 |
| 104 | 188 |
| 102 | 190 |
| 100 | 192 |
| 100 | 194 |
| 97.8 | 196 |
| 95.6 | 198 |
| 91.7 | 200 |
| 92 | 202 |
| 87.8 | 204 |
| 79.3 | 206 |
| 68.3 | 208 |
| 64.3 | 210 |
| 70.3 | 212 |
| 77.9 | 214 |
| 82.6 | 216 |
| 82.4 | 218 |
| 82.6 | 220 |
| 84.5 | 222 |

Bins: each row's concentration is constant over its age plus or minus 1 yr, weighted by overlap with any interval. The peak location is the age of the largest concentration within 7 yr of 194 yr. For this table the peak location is 188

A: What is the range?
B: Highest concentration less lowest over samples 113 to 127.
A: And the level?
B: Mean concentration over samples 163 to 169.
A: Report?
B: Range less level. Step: -63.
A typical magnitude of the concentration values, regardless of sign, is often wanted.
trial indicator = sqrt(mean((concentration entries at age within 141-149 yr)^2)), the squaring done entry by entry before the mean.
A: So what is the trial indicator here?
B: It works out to 85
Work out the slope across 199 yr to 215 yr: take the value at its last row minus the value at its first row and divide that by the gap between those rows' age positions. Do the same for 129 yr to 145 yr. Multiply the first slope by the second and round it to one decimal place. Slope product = -1.0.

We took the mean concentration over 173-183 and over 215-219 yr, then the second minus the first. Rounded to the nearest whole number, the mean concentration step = -23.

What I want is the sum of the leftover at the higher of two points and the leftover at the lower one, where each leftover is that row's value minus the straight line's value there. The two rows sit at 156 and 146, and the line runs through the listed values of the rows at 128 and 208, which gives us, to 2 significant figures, 34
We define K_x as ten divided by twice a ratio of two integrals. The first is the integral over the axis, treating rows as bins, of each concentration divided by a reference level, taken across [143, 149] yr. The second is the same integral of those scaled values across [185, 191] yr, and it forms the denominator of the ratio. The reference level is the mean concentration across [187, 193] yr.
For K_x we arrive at 6.13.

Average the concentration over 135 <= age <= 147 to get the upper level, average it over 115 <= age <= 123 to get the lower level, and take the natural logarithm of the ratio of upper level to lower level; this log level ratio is 0.61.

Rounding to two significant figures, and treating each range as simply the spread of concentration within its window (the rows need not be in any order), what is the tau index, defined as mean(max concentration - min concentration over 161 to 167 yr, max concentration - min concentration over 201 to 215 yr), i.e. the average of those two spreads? 16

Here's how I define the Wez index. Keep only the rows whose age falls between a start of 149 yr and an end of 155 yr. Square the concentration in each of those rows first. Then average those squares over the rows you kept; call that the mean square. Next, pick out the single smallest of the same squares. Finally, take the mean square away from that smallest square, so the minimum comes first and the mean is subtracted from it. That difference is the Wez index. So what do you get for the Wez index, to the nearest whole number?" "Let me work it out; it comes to -51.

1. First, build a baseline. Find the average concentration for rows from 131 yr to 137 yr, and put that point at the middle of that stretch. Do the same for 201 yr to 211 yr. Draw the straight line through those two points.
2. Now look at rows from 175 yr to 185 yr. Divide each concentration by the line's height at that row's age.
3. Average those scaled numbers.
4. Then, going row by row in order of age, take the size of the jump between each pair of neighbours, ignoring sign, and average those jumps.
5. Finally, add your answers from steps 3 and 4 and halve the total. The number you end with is 0.71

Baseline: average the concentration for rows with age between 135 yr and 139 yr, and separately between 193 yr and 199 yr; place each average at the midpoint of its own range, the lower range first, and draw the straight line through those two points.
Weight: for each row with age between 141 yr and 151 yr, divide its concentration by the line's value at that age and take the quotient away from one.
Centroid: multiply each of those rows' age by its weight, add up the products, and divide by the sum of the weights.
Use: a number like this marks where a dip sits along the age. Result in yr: 144.7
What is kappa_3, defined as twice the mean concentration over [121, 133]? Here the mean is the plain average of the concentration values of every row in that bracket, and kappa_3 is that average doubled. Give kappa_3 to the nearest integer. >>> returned 129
